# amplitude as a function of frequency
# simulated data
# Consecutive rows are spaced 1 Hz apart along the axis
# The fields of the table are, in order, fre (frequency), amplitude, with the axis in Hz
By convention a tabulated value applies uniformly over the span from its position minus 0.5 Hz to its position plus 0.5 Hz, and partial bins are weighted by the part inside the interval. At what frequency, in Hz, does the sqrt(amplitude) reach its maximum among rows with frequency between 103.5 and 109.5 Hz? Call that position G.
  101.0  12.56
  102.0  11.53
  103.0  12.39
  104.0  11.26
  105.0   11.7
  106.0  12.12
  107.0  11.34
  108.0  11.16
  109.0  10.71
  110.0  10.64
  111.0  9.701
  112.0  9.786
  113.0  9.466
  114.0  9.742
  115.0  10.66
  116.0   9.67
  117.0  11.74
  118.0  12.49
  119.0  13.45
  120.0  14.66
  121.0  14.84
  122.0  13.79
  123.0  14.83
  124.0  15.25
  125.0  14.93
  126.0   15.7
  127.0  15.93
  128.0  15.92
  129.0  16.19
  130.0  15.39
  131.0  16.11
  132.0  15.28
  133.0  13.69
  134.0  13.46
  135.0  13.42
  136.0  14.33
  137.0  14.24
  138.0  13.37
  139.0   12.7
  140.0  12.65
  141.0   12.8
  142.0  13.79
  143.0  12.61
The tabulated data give 106.0 Hz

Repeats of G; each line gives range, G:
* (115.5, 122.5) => 121.0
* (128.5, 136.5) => 129.0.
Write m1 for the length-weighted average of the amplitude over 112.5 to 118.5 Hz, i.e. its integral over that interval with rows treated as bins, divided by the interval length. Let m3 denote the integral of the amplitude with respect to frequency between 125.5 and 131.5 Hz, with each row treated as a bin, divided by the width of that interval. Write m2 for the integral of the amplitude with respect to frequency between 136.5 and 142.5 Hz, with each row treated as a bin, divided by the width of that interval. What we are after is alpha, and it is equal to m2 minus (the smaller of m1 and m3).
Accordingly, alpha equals 2.6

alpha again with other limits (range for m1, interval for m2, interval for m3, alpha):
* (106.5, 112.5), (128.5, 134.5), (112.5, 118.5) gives 4.5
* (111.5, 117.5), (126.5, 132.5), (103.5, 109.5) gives 5.6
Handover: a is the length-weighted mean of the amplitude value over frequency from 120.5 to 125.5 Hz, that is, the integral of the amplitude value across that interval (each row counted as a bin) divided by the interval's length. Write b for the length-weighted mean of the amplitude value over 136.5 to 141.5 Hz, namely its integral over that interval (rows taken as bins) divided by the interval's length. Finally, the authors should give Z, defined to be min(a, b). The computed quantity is 13.2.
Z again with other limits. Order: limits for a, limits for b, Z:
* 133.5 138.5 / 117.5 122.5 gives 13.8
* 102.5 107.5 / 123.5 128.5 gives 11.8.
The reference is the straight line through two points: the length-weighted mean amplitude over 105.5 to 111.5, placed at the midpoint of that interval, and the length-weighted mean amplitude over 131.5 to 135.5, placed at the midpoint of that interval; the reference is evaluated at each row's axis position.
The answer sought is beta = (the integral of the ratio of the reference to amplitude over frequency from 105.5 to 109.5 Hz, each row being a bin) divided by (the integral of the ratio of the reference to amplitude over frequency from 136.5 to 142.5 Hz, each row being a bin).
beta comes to 0.6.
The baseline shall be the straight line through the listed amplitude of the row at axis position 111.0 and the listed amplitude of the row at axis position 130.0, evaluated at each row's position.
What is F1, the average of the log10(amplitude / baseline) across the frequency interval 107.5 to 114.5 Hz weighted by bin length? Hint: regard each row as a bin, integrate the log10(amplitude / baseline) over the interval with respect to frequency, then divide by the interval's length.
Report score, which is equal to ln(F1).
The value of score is -3.9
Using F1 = 0.02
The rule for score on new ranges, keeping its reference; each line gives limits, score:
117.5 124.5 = -3.0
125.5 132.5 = -3.9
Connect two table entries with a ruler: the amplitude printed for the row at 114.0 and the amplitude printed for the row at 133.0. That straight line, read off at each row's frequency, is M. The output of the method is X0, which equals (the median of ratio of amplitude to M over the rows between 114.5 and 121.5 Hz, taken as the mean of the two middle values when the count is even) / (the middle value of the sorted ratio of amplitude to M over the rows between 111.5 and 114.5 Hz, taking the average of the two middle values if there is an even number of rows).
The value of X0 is 1.18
